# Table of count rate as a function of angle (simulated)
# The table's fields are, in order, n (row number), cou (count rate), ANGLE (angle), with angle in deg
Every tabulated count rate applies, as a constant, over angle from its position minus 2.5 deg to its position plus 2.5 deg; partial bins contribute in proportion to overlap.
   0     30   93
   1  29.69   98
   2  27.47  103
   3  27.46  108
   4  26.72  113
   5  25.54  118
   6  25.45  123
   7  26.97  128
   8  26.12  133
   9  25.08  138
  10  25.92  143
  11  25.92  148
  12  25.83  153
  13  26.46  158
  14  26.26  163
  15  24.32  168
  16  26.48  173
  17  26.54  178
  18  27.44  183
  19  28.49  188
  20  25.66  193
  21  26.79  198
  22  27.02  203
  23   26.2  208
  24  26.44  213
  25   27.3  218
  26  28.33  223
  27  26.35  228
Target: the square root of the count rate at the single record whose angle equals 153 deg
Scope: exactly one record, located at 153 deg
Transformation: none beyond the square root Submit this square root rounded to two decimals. 5.08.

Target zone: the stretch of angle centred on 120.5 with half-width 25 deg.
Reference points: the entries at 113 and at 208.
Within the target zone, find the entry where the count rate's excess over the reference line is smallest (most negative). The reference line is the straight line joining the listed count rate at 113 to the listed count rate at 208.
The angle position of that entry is 138 deg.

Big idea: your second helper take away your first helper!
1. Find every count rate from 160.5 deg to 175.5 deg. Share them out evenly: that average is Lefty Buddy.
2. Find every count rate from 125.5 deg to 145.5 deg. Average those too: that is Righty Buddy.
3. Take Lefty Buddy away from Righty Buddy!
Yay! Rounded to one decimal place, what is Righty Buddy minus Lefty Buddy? 0.3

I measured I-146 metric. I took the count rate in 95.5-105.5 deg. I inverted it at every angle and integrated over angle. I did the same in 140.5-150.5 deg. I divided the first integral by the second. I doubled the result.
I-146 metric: 1.82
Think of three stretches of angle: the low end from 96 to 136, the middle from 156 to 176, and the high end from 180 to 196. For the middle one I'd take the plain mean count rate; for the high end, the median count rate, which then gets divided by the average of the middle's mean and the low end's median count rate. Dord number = 1.04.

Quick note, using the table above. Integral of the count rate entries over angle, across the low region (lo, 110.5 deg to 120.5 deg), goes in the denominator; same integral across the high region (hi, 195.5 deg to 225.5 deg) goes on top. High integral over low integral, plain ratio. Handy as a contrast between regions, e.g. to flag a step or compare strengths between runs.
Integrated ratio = 3.1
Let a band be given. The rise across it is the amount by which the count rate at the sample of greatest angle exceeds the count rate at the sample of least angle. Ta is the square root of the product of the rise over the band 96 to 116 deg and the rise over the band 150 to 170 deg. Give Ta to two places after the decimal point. 2.12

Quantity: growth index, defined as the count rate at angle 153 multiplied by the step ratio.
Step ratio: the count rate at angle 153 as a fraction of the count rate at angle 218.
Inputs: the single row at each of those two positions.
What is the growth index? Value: 24.4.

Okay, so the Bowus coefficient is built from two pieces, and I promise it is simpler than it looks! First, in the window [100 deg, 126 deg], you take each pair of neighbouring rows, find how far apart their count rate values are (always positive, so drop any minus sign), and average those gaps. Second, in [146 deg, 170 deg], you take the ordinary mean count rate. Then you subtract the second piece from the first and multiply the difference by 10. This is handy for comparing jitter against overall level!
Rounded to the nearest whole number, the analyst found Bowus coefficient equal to -253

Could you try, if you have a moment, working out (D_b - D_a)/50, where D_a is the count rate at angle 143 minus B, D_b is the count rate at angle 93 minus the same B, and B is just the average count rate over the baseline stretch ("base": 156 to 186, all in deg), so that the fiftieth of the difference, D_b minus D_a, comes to 0.082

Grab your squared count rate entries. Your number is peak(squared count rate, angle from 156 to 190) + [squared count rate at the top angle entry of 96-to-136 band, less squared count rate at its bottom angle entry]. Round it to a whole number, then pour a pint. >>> 612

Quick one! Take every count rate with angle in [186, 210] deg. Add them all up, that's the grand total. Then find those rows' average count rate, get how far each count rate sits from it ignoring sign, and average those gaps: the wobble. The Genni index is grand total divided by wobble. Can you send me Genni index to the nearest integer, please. 182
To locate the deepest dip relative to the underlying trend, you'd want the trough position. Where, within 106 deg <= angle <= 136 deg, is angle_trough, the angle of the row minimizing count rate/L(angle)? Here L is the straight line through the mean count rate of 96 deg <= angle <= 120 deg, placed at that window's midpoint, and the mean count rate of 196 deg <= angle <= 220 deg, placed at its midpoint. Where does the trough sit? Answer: 123 deg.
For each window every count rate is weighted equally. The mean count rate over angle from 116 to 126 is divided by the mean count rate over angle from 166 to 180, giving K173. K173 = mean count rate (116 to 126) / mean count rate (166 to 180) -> 0.99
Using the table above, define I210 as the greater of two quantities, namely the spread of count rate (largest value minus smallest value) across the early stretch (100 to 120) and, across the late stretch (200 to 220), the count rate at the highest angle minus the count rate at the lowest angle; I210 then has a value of 1.93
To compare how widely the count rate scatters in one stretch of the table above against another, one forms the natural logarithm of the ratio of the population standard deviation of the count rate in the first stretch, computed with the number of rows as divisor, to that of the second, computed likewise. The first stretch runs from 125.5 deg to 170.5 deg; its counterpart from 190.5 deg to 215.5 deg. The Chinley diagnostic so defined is 0.4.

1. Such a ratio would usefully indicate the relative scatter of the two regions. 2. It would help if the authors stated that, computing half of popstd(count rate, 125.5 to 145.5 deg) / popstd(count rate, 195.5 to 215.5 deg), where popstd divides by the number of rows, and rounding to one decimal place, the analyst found 1.1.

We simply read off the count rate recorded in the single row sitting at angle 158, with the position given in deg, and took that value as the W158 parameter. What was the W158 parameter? 26.46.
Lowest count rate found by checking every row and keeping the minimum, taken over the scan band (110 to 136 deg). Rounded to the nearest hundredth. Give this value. 25.45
